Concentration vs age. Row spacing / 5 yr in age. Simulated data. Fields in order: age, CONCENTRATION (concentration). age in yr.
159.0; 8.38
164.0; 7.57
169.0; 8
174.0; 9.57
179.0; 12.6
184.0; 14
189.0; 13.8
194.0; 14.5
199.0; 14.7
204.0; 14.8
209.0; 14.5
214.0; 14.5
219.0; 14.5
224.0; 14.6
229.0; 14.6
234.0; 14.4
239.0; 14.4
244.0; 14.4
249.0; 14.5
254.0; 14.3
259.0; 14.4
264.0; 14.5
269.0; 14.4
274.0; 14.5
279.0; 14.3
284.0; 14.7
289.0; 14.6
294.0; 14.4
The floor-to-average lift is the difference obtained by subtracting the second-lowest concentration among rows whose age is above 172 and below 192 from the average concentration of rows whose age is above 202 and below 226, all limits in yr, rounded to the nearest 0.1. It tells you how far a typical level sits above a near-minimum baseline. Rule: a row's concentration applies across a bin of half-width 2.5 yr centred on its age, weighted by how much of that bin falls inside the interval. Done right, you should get 2.0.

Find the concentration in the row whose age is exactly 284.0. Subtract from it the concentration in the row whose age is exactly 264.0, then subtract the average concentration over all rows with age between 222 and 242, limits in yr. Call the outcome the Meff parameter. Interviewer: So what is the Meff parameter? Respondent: -14.3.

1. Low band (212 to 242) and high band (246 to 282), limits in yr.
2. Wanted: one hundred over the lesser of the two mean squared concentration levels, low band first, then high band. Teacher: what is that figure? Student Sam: 0.481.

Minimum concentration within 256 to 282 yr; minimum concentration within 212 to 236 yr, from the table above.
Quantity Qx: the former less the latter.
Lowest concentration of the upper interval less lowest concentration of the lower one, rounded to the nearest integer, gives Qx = 0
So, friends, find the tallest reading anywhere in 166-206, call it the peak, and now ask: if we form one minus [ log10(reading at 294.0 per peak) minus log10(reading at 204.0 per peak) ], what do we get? 1.01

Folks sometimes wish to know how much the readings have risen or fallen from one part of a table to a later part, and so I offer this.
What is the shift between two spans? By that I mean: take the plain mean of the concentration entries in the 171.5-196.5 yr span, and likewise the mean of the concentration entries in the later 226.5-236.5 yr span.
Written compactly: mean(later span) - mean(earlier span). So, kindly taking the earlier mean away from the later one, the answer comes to 1.6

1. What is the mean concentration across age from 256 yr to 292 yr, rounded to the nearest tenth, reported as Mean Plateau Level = 14.5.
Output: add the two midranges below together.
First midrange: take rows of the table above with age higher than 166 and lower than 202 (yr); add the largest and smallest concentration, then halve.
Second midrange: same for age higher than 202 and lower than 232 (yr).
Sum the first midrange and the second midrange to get 26.0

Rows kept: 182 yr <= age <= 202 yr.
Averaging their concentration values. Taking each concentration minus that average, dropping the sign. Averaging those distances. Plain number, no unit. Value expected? 0.35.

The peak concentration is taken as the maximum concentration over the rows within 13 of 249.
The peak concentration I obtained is 14.5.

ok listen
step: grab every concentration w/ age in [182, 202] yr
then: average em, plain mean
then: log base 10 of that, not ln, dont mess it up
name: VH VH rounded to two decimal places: 1.15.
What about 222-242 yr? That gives 1.16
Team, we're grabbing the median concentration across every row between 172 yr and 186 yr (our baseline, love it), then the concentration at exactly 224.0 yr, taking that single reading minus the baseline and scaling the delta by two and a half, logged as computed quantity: 5.0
